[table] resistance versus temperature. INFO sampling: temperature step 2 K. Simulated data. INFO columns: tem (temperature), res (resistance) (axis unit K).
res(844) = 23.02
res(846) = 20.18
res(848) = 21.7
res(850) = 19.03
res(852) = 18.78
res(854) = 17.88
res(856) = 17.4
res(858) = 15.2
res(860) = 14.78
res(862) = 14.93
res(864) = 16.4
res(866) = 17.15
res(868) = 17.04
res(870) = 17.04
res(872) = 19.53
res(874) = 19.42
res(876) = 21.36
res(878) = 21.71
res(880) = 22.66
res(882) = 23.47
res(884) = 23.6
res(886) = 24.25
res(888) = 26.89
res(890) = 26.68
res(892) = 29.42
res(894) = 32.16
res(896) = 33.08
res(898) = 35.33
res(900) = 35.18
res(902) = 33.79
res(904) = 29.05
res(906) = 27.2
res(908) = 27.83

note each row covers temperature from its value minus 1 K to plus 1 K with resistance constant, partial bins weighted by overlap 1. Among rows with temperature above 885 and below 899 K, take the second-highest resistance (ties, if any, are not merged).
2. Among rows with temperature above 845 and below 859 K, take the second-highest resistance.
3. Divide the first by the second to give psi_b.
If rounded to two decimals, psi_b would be 1.64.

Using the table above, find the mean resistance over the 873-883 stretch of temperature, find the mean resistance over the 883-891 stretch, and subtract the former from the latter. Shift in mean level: 4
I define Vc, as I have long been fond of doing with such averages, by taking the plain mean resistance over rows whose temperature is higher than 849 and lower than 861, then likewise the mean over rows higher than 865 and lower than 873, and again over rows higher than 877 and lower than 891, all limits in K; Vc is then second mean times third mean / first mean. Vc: 25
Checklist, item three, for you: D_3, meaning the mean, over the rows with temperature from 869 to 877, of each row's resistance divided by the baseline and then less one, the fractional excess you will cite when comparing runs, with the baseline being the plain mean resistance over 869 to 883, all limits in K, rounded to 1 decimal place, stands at -0.1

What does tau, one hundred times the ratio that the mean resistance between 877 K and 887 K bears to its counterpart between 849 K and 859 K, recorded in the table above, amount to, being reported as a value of 131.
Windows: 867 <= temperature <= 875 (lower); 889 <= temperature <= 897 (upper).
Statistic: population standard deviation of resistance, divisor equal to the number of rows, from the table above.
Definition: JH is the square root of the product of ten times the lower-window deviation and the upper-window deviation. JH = 5.5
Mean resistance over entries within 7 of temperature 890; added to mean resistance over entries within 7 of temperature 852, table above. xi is 47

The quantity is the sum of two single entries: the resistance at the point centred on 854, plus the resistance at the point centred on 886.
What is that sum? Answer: 42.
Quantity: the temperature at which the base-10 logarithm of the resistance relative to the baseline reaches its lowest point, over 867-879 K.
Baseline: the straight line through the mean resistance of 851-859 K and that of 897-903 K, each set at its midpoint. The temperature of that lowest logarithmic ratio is 870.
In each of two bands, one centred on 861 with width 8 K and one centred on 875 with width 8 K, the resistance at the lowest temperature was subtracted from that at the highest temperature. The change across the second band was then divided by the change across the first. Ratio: 1.8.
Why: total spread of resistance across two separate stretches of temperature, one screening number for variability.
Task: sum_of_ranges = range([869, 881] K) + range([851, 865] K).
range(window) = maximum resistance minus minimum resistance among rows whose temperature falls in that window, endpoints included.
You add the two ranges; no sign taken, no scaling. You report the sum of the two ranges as 9.6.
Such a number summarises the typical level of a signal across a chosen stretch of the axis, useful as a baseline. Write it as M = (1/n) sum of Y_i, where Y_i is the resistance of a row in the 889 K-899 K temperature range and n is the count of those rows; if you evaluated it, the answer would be 31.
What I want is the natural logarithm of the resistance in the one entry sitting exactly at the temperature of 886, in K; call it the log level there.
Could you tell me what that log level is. 3.19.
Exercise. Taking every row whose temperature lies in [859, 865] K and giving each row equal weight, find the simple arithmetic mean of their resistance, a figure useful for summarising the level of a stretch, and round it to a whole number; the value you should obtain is 15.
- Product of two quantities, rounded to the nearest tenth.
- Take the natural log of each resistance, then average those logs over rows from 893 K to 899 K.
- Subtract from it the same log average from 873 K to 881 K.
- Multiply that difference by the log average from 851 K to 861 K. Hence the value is 1.3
